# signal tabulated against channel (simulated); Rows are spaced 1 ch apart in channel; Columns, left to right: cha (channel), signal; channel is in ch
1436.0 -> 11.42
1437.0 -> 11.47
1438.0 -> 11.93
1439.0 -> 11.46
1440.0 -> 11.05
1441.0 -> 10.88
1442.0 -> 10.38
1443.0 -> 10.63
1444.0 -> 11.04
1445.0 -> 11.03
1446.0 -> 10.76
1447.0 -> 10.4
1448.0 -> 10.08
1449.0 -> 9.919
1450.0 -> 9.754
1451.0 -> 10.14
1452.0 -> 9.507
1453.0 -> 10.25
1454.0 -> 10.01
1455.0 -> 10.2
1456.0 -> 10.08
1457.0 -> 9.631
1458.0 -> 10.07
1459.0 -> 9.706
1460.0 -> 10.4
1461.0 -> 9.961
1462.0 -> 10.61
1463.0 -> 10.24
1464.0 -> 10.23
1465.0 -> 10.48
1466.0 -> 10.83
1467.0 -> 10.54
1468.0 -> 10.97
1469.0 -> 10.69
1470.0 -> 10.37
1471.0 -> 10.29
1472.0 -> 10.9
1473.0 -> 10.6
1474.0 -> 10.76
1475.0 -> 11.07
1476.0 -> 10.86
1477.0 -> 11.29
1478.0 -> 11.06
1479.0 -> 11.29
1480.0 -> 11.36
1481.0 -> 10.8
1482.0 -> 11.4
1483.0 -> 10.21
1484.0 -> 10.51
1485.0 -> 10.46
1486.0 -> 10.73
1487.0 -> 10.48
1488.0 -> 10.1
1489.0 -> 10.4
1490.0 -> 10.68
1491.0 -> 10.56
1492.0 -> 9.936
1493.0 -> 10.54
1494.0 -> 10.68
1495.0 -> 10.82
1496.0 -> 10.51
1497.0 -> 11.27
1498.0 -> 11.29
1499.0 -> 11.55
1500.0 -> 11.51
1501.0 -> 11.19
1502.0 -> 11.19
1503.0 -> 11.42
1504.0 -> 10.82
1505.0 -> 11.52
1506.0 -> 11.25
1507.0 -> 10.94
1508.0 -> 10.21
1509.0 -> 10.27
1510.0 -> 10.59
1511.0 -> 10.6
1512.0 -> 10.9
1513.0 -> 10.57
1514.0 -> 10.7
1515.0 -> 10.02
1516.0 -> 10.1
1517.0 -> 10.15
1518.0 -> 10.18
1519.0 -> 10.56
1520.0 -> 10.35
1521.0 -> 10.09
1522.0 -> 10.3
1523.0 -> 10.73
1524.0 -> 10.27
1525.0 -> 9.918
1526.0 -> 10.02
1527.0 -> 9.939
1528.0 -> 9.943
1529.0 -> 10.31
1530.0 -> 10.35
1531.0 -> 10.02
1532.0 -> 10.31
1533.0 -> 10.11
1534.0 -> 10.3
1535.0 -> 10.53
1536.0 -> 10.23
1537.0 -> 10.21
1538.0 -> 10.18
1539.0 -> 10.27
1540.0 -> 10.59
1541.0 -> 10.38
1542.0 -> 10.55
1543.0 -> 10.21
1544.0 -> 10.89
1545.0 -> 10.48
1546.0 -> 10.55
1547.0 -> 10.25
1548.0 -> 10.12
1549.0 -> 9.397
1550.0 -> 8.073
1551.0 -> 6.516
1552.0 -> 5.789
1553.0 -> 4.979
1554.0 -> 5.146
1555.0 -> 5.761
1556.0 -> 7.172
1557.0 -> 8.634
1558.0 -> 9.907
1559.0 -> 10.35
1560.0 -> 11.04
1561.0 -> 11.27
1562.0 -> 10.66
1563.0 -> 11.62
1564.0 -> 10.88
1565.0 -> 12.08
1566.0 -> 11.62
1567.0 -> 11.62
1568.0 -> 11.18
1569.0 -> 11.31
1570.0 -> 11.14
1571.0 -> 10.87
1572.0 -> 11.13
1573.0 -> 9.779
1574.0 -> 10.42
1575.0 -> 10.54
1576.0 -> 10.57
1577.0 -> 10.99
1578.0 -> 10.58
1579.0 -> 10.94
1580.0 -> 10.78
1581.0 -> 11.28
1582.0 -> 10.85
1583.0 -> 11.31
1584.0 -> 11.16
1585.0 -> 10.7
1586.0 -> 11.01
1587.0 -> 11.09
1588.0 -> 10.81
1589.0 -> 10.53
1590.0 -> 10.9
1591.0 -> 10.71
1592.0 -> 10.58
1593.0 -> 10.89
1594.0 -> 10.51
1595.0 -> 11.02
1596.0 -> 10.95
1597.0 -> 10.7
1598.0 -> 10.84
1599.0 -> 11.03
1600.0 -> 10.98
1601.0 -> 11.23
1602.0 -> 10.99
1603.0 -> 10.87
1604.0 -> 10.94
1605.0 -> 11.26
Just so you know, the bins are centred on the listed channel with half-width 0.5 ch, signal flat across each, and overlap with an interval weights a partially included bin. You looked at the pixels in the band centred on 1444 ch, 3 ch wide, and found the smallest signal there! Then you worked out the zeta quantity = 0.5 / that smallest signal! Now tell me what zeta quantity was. 0.0470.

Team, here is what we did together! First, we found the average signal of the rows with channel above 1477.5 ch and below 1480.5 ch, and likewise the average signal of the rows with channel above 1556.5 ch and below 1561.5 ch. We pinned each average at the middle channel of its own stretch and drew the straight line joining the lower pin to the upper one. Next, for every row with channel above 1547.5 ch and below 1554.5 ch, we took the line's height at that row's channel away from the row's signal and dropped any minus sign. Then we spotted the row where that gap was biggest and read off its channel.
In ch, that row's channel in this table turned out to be 1553.0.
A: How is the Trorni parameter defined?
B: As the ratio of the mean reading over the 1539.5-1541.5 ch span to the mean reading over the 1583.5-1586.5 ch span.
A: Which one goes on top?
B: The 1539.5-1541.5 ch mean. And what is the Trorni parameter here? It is 0.96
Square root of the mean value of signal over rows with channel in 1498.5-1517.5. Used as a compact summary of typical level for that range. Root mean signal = 3.29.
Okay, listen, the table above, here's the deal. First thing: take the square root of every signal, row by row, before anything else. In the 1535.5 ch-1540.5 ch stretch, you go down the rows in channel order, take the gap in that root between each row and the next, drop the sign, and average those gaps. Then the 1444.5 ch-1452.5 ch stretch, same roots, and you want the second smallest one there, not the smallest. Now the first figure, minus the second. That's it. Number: -3.11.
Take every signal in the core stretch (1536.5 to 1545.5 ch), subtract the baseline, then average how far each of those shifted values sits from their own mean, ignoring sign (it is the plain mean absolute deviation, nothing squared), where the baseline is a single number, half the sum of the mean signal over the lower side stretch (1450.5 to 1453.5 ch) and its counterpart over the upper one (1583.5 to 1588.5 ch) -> 0.19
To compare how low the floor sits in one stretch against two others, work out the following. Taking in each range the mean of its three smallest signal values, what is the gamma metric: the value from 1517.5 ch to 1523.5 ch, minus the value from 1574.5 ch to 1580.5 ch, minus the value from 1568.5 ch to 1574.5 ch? -10.7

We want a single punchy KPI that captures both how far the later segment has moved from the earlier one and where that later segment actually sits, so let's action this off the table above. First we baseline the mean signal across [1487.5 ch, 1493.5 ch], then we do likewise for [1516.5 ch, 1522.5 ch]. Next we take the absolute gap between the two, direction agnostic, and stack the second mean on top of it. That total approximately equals 10.4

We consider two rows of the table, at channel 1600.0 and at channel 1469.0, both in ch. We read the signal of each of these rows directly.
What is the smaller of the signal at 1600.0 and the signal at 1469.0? 10.7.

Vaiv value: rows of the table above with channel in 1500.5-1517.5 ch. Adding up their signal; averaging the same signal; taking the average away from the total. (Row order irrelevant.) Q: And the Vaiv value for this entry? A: 172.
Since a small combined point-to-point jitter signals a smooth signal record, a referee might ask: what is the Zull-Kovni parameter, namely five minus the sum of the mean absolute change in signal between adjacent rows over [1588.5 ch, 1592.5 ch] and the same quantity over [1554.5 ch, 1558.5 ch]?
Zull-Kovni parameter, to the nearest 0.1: 3.4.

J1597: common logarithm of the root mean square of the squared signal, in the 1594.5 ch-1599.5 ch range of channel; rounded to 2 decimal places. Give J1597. 2.08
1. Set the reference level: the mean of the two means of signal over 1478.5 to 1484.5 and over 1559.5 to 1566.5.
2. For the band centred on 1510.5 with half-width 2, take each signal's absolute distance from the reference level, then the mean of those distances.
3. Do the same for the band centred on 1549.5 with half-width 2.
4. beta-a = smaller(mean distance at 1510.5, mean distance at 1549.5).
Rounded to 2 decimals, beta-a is 0.53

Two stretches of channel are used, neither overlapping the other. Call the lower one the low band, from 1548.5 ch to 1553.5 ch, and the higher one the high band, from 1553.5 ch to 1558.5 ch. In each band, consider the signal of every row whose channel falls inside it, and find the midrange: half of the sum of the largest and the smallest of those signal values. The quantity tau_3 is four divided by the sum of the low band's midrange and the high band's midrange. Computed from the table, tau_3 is 0.272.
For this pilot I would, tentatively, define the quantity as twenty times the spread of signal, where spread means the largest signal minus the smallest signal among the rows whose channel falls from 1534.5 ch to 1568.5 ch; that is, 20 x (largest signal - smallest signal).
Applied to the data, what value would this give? 142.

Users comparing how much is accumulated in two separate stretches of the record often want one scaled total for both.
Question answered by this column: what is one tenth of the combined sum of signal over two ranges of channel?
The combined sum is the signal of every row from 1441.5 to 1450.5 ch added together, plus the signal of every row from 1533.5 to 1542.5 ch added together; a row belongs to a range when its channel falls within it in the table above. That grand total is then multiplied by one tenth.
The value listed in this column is 18.7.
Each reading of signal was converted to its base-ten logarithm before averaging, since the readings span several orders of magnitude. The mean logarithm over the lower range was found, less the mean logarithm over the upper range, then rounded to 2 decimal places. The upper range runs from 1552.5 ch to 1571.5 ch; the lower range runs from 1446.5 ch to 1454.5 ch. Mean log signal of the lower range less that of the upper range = 0.02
